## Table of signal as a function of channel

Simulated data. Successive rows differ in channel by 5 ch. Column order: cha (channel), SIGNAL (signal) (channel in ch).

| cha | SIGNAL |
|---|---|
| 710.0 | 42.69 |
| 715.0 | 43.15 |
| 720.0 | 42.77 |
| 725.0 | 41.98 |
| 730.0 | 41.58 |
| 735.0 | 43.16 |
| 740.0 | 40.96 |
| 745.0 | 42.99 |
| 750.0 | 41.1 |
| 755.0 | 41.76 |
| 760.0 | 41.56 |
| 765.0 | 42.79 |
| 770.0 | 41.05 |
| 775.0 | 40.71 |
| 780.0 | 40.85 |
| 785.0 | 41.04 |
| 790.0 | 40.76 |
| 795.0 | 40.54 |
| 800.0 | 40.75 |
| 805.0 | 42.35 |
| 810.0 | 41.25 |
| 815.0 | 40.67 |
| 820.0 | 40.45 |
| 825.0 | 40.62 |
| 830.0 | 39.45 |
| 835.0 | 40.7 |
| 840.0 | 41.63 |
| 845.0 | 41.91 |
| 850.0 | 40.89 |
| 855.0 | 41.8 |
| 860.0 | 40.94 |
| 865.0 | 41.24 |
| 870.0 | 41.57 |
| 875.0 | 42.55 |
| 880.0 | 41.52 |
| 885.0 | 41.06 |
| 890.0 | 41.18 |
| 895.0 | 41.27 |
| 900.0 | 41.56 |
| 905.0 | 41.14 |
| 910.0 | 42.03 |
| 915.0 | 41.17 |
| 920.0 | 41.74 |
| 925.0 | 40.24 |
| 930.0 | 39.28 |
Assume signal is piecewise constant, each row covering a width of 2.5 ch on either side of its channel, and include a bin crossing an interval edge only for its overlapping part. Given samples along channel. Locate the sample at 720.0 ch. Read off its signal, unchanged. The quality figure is 42.77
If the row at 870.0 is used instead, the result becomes 41.57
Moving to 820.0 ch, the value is 40.45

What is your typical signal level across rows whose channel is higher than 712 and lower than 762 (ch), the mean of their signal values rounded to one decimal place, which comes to 42.1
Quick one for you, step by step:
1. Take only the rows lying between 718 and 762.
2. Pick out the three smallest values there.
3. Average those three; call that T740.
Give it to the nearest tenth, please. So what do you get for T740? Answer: 41.2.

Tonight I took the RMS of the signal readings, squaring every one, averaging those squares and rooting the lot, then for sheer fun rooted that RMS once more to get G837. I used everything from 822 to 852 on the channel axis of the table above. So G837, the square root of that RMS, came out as 6.393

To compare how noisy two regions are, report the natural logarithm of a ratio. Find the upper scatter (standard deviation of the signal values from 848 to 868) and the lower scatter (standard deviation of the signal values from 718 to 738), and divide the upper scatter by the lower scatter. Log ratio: -0.5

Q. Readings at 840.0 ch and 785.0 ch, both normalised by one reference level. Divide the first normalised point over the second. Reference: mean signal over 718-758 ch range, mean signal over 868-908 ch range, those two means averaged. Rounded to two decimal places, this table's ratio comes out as 1.01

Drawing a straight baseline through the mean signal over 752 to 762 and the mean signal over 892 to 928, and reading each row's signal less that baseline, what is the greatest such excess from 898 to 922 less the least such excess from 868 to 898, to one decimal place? 1.0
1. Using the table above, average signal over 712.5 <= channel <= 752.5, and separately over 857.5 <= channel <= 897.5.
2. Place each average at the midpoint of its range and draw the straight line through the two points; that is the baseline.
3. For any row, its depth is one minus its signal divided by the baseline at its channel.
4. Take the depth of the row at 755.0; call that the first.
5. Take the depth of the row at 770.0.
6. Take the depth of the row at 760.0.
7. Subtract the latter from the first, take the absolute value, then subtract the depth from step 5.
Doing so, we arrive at -0.019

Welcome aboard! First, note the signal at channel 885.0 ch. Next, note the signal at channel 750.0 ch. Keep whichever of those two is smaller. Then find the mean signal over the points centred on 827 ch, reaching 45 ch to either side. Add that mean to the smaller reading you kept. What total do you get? 82.09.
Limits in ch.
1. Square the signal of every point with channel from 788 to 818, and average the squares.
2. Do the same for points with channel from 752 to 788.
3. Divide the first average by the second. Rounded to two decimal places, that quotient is 0.98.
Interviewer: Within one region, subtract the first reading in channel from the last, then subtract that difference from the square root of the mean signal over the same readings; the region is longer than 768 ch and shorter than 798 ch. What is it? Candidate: 6.9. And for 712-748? 6.7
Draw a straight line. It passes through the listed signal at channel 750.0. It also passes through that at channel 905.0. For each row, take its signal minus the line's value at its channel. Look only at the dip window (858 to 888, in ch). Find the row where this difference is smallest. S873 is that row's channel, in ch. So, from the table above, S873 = 860.0 ch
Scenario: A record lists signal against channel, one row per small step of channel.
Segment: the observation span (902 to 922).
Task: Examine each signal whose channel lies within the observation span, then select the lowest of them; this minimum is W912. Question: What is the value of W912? 41.14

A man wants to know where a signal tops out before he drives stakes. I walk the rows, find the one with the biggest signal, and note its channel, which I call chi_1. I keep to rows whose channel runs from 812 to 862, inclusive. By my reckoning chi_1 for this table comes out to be 845.0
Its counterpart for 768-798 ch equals 770.0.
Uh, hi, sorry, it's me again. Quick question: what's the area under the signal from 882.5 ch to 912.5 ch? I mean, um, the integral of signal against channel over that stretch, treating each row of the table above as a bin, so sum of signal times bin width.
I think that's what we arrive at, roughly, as 1241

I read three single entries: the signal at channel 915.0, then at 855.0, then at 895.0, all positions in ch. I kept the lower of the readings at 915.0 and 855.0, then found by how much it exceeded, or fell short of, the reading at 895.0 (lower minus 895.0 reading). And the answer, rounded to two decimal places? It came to -0.10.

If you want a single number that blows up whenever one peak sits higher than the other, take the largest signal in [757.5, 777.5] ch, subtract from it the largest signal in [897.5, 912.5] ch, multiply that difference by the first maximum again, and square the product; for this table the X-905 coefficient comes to 1058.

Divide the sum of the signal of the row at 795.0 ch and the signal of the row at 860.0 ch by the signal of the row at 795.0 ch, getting 2.01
